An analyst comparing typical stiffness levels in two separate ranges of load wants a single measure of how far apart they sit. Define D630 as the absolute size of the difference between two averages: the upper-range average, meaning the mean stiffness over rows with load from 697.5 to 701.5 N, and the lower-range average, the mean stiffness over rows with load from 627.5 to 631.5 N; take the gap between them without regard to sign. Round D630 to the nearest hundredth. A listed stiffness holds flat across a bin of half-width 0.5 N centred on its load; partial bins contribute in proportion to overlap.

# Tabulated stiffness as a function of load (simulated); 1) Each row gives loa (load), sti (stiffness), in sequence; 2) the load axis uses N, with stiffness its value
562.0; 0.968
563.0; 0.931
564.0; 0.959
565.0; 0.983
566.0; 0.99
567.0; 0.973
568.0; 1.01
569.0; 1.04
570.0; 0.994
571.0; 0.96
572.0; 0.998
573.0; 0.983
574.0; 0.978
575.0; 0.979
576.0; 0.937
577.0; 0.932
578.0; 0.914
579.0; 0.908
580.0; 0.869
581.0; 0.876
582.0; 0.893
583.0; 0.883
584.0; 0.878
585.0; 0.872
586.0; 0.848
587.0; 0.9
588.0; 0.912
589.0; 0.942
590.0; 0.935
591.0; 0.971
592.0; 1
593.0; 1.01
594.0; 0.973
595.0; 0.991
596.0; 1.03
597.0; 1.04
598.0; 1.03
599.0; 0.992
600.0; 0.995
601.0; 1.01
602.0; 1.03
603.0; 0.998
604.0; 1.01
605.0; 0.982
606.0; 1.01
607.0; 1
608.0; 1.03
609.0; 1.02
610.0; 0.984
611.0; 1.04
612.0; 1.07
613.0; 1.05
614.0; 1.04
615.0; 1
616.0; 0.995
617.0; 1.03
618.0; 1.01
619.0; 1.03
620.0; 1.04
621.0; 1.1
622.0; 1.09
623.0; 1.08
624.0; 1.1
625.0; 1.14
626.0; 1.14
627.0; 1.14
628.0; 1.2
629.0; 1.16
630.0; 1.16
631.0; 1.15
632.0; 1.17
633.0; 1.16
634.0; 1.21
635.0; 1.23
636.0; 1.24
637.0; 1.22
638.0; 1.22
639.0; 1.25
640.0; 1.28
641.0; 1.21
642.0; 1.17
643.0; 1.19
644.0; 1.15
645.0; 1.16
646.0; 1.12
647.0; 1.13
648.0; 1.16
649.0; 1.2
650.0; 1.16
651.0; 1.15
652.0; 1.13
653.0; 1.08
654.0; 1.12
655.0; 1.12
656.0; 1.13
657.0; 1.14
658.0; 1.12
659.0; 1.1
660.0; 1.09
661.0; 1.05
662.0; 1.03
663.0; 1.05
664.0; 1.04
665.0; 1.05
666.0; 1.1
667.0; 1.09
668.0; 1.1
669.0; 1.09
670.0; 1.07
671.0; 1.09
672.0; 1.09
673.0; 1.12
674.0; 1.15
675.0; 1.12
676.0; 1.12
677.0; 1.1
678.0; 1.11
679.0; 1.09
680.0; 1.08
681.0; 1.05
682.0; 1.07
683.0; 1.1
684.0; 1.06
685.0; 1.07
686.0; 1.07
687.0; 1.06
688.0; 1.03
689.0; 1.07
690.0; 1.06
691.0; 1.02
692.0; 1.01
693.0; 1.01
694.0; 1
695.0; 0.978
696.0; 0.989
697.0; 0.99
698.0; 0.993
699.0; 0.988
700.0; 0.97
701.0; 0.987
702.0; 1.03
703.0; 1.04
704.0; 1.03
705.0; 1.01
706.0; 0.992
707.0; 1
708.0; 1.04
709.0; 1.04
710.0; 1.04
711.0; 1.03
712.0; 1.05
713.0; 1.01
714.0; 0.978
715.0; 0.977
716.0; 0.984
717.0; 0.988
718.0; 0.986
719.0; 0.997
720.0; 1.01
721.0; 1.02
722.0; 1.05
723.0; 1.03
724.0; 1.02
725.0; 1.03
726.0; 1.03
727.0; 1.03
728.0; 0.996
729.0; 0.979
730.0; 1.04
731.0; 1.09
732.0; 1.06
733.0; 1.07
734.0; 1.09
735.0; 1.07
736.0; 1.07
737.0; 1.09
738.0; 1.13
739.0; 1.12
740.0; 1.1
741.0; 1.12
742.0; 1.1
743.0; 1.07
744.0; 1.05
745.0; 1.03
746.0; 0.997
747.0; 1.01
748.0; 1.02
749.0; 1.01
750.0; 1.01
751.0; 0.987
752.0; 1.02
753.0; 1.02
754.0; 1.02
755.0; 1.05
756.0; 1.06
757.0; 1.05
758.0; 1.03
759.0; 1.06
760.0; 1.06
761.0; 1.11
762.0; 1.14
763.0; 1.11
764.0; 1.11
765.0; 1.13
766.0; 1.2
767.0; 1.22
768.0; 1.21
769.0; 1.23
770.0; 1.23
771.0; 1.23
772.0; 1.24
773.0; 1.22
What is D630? 0.18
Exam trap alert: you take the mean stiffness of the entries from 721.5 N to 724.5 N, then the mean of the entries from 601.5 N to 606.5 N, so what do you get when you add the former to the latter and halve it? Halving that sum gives 1.02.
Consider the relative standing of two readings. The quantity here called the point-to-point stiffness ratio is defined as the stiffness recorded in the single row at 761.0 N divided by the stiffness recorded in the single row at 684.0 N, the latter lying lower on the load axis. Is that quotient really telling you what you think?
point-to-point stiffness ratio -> 1.05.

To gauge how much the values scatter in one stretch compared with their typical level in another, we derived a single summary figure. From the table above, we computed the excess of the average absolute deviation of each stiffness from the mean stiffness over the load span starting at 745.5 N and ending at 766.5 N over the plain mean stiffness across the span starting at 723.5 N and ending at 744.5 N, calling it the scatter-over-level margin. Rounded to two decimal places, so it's -1.02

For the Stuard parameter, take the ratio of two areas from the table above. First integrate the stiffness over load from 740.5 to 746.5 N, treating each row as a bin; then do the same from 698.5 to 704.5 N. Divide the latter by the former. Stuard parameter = 0.95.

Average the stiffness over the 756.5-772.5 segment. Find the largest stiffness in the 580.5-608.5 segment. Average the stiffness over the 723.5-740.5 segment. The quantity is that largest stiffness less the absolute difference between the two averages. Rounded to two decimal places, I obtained 0.95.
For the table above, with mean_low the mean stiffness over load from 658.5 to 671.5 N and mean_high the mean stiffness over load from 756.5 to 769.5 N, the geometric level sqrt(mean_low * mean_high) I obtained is 1.10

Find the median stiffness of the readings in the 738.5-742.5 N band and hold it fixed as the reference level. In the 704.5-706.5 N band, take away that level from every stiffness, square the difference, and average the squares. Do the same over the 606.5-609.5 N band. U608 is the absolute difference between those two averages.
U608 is 0.0031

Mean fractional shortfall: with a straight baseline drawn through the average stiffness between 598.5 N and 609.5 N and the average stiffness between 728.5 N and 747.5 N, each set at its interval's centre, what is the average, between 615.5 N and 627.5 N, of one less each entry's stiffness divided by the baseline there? -0.06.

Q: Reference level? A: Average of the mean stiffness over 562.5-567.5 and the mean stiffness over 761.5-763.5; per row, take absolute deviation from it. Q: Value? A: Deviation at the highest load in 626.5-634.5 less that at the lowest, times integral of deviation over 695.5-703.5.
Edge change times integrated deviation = 0.027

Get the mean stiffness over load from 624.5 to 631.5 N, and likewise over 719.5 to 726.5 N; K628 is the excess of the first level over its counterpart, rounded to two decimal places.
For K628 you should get 0.13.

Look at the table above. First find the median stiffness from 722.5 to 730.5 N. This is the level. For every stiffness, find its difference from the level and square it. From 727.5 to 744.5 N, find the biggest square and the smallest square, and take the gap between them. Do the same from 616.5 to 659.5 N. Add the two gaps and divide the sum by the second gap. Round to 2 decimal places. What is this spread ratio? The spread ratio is 1.16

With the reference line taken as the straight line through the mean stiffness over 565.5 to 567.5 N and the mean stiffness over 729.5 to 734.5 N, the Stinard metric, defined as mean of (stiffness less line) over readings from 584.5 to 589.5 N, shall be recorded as -0.10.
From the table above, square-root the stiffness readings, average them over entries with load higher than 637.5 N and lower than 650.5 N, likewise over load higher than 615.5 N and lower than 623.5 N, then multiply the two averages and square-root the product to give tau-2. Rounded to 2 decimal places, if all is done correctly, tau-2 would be 1.06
